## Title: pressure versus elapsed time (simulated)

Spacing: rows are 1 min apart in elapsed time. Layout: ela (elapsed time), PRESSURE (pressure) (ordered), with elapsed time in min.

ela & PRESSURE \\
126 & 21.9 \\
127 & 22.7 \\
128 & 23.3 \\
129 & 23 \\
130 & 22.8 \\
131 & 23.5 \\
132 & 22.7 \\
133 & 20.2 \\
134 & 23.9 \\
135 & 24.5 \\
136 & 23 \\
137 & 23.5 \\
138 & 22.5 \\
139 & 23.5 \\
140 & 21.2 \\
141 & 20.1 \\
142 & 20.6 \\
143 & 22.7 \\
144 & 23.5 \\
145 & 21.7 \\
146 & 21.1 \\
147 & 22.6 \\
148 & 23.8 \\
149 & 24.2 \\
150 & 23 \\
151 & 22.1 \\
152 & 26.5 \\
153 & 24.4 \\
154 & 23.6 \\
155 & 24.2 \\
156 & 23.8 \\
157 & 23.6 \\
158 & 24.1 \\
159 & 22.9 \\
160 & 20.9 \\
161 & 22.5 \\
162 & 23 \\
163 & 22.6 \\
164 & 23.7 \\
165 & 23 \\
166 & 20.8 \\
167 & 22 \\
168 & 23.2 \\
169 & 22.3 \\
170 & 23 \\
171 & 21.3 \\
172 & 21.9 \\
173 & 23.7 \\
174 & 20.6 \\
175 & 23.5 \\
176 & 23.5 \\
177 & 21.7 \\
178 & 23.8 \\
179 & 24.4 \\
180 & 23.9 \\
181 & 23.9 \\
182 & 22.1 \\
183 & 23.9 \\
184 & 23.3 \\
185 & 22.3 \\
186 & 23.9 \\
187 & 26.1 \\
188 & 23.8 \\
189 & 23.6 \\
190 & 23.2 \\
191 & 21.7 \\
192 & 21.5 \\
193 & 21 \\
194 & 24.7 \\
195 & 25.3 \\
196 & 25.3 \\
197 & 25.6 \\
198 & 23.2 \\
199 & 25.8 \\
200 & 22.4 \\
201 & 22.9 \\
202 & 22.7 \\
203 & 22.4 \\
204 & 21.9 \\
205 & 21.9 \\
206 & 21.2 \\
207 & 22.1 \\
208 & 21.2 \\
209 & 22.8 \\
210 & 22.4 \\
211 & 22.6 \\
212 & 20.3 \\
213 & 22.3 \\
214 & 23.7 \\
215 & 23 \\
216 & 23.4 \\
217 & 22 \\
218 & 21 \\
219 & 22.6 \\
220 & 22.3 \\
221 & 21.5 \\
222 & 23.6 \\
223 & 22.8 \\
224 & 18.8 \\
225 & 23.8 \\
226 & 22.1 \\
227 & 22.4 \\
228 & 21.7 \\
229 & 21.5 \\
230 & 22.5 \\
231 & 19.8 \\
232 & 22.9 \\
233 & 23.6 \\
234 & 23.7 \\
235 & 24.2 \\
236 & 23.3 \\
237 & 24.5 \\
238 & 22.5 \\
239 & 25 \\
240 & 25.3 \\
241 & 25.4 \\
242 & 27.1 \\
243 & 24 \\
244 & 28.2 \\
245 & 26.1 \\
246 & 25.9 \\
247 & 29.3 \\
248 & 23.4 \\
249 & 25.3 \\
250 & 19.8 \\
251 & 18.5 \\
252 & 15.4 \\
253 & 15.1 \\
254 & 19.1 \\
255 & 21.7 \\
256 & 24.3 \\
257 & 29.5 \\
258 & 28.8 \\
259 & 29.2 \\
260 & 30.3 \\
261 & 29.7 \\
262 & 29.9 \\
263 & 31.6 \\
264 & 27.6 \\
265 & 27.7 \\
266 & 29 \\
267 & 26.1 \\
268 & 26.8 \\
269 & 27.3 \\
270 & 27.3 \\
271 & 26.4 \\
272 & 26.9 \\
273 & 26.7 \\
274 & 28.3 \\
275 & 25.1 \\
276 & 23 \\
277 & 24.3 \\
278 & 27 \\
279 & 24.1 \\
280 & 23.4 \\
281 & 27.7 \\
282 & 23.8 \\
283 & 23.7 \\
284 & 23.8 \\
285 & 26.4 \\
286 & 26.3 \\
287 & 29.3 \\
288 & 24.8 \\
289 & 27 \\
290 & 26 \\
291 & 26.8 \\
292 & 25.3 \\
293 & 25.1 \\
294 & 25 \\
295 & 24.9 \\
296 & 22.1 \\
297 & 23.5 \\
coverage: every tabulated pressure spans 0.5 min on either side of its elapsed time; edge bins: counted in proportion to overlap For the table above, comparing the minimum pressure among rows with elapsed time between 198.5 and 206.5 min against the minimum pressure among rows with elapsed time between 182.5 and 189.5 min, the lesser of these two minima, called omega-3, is 21.2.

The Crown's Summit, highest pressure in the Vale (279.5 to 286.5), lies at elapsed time 281 min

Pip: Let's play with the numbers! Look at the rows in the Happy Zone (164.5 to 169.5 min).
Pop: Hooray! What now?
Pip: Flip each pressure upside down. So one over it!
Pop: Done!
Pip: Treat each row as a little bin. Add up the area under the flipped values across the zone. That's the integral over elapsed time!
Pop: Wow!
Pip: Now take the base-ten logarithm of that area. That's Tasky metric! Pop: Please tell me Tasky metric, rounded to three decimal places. -0.648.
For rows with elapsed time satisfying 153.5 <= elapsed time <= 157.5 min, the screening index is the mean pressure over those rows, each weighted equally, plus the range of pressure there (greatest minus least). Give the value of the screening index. 24.4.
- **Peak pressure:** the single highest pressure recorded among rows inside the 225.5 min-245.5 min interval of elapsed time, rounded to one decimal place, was 28.2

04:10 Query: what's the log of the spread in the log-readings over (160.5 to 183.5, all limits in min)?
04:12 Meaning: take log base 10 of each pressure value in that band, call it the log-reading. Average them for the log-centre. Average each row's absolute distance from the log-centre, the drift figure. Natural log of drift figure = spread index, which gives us -4.1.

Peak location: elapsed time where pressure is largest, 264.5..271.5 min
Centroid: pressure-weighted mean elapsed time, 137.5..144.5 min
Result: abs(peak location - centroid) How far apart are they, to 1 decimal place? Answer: 125.0 min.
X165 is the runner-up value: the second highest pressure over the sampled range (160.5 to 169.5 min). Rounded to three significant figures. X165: 23.2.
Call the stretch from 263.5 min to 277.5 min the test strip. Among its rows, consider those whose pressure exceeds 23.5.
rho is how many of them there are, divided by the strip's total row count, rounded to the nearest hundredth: 0.93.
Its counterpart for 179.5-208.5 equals 0.41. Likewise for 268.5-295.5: 0.93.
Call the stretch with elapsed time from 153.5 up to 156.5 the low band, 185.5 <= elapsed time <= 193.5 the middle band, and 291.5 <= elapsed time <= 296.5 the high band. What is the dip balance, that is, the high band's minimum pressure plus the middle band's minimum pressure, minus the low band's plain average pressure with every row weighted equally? 19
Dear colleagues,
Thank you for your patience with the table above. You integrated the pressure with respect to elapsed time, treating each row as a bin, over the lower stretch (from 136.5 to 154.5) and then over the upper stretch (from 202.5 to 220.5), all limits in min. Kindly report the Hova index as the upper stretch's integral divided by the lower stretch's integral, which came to 0.97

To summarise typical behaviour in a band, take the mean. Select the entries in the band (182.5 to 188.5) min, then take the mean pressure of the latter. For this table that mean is 23.9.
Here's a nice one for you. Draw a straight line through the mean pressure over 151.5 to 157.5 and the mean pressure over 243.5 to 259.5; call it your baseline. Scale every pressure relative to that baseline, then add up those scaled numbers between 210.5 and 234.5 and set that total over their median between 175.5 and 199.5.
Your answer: 22.7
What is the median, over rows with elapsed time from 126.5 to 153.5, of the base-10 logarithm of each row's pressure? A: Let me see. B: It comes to 1.36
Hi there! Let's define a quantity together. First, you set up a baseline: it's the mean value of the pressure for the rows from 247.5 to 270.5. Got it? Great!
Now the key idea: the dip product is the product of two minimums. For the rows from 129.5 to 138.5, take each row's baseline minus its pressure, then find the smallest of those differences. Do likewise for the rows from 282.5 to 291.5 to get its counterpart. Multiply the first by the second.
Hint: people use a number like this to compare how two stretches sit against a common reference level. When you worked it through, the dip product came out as -3.4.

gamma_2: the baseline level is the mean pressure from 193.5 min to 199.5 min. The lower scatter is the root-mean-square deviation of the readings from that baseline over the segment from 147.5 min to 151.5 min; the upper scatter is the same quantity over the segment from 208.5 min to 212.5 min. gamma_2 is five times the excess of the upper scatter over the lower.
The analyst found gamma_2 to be 6.2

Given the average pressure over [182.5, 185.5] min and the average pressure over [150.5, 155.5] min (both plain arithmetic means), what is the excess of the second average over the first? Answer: 1.0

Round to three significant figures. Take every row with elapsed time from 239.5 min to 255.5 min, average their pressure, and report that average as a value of 23.1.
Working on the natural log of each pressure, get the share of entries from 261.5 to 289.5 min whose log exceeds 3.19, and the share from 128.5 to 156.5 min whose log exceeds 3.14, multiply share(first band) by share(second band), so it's 0.36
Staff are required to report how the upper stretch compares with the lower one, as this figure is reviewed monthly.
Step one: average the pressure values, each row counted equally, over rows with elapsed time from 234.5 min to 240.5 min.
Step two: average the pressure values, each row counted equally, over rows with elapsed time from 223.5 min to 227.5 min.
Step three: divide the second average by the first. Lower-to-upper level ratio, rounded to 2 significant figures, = 0.90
